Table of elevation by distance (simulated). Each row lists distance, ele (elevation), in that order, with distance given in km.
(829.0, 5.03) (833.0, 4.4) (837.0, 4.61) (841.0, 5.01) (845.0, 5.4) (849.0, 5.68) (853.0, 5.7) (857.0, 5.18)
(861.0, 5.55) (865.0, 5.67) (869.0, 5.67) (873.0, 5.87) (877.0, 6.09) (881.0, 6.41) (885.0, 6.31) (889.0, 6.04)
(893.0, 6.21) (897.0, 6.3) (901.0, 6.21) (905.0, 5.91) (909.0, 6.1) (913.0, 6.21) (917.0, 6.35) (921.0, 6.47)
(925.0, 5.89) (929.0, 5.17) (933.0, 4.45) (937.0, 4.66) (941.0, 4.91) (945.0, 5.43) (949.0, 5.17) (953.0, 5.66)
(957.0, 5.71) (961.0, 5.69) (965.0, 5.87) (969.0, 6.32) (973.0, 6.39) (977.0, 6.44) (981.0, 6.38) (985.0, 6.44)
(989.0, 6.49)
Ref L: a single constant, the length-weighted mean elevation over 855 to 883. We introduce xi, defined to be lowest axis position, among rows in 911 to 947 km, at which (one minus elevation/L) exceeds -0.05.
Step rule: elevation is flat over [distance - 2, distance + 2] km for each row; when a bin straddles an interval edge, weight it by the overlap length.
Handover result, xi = 925.0 km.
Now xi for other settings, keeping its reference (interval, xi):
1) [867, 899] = 869.0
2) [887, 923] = 889.0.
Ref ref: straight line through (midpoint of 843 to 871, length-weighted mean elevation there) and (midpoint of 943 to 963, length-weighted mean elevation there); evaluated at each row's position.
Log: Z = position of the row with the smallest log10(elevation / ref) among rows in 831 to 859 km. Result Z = 833.0 km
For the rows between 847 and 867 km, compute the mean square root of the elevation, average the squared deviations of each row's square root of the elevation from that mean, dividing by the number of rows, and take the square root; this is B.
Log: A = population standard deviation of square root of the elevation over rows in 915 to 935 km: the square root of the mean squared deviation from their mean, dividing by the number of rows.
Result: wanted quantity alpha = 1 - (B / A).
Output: 0.74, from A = 0.163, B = 0.042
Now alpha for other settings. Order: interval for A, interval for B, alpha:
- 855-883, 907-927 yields 0.47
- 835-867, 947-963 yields 0.40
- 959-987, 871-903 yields 0.43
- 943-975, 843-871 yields 0.52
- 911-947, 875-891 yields 0.80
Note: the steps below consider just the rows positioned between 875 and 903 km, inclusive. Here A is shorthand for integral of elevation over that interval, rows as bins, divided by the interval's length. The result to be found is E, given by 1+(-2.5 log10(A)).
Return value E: -0.99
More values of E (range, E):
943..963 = -0.86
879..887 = -1.01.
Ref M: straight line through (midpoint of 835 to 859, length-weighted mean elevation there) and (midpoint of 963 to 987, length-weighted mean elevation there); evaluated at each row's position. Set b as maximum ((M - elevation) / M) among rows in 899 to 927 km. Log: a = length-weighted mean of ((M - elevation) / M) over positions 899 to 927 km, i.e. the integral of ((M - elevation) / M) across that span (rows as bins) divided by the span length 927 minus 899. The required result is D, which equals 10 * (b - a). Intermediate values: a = -0.06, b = 0.00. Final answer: 0.6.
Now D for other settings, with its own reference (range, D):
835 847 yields 0.7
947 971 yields 0.8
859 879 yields 0.3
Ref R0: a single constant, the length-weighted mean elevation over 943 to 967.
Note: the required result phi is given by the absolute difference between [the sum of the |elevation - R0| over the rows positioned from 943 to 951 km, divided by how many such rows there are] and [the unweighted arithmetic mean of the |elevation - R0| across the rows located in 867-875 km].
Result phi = 0.11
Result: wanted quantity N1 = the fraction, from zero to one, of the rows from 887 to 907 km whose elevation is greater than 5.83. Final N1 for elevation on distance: 1.0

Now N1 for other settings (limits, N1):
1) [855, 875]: 0.2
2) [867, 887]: 0.8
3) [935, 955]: 0.0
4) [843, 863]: 0.0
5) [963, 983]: 1.0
